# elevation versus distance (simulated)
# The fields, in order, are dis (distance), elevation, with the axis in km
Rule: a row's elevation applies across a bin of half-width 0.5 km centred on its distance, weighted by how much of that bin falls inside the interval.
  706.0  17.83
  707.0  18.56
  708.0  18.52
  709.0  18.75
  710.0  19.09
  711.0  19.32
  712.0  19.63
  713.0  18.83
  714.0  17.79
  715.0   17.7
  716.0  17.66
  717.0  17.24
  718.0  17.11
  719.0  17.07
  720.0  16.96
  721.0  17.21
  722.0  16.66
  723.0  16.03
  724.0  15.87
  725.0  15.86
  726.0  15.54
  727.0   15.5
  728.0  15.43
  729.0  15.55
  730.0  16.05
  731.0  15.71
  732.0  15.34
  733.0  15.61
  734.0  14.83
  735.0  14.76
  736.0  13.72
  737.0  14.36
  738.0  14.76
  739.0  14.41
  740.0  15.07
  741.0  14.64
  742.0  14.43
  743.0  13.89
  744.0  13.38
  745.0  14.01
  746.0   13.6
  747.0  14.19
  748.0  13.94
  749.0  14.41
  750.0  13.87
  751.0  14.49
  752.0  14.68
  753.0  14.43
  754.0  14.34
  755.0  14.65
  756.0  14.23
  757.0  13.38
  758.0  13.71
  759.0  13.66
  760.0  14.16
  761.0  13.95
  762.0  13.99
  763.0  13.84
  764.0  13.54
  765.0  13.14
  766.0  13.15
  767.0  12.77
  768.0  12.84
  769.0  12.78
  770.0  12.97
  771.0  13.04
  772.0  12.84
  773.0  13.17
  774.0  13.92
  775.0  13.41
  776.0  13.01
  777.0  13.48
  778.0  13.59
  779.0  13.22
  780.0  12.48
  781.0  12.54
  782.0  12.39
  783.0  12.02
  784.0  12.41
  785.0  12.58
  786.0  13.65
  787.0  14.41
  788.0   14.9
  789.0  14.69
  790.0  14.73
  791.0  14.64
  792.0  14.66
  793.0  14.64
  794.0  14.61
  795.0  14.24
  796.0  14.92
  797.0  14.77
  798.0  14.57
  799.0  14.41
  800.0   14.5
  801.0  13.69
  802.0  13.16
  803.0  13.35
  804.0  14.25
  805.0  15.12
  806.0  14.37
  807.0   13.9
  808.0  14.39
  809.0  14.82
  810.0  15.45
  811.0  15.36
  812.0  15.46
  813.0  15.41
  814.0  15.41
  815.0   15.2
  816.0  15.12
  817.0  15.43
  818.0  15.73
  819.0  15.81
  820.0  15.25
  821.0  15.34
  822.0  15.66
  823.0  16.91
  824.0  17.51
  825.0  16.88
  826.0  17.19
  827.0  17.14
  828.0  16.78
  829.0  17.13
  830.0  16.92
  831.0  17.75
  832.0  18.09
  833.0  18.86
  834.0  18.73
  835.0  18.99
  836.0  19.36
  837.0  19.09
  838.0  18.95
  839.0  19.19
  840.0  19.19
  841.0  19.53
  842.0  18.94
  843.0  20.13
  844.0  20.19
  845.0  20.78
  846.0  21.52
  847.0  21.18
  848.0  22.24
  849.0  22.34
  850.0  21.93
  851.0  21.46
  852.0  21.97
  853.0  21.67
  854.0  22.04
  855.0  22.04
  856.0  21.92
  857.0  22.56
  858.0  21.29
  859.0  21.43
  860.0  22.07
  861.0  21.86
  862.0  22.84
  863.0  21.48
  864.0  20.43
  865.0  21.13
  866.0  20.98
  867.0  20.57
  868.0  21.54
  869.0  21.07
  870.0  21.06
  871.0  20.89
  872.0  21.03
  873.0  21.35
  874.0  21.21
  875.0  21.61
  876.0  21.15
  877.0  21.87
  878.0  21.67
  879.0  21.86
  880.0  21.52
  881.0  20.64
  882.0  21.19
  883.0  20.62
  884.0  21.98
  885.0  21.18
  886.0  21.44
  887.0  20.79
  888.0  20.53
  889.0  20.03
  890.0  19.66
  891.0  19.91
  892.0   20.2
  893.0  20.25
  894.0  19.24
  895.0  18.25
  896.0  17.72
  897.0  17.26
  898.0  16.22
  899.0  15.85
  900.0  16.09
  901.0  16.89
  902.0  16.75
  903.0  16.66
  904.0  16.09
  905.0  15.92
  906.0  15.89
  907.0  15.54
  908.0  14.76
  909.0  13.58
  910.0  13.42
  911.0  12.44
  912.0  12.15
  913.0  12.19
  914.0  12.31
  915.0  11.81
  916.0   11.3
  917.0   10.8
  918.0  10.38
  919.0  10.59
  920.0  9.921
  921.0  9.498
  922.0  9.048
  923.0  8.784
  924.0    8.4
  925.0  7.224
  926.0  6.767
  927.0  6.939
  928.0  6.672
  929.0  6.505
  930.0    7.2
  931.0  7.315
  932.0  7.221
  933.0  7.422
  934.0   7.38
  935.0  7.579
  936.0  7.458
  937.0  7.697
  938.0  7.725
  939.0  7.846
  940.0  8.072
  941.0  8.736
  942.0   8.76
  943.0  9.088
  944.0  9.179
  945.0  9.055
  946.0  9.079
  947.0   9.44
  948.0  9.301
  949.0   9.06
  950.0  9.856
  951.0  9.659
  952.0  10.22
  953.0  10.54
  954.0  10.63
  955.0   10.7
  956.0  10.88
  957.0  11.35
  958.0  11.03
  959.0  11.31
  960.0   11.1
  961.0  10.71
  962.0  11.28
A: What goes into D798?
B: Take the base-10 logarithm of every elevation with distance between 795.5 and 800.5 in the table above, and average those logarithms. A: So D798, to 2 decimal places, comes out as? 1.17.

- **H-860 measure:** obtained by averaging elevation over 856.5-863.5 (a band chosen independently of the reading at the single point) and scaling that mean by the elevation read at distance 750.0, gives 304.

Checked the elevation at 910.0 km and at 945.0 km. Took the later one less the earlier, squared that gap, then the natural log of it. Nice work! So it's 2.9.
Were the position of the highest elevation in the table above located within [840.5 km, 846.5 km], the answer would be 846.0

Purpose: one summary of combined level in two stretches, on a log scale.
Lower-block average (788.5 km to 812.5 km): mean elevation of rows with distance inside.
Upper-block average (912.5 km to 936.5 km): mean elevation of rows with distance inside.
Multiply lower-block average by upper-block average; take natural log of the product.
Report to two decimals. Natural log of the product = 4.85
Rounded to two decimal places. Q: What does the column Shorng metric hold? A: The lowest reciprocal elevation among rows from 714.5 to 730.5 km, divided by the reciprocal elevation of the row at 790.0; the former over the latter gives 0.83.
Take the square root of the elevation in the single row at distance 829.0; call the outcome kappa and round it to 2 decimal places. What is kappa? 4.14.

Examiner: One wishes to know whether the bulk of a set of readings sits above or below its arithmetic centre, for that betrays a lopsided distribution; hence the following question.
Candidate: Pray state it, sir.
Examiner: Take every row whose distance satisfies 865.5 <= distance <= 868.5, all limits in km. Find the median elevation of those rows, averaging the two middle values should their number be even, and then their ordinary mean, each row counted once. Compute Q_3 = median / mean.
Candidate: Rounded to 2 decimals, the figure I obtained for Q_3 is 1.00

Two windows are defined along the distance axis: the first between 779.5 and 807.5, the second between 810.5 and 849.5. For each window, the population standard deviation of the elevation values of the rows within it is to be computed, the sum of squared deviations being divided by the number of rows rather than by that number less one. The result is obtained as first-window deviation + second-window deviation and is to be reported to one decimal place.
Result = 3.0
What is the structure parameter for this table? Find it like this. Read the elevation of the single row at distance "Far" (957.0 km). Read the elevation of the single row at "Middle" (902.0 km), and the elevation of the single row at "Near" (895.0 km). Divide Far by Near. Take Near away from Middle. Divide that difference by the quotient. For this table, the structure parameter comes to -2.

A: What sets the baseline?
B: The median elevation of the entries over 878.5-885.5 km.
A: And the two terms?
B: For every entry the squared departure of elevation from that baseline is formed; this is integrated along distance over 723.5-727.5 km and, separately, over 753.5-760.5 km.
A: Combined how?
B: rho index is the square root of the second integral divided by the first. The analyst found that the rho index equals 1.7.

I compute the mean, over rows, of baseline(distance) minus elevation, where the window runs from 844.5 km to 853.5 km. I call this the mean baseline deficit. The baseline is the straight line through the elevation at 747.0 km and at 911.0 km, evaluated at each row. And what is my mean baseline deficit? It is -9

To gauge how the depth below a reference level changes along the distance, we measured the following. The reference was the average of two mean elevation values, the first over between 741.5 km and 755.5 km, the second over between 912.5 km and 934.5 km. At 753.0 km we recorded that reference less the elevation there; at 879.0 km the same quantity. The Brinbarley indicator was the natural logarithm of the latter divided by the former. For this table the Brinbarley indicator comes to 1.3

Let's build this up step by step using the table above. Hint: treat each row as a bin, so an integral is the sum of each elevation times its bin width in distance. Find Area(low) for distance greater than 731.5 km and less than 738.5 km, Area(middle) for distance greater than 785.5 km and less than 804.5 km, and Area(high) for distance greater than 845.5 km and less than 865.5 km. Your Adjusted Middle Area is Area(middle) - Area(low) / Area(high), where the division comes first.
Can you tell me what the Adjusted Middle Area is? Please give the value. 273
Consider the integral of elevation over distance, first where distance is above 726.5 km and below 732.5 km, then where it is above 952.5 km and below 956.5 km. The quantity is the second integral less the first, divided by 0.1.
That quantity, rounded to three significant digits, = -508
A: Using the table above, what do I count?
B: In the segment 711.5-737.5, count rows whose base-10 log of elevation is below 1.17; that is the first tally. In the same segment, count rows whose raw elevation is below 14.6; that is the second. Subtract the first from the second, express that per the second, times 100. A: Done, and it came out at -50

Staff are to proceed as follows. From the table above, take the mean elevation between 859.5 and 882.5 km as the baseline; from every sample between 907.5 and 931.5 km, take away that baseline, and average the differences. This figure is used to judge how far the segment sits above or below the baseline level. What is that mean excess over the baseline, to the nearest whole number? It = -11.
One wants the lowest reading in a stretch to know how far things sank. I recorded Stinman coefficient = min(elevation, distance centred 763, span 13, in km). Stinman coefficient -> 12.77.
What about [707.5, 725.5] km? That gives 15.86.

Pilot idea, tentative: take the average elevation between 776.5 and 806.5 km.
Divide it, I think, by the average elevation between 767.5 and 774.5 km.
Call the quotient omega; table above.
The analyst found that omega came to 1.1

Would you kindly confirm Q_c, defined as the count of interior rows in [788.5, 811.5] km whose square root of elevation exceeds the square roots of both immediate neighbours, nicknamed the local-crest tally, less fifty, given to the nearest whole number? -44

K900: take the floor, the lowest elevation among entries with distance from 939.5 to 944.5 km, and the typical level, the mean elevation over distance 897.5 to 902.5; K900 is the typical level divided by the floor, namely 2.03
